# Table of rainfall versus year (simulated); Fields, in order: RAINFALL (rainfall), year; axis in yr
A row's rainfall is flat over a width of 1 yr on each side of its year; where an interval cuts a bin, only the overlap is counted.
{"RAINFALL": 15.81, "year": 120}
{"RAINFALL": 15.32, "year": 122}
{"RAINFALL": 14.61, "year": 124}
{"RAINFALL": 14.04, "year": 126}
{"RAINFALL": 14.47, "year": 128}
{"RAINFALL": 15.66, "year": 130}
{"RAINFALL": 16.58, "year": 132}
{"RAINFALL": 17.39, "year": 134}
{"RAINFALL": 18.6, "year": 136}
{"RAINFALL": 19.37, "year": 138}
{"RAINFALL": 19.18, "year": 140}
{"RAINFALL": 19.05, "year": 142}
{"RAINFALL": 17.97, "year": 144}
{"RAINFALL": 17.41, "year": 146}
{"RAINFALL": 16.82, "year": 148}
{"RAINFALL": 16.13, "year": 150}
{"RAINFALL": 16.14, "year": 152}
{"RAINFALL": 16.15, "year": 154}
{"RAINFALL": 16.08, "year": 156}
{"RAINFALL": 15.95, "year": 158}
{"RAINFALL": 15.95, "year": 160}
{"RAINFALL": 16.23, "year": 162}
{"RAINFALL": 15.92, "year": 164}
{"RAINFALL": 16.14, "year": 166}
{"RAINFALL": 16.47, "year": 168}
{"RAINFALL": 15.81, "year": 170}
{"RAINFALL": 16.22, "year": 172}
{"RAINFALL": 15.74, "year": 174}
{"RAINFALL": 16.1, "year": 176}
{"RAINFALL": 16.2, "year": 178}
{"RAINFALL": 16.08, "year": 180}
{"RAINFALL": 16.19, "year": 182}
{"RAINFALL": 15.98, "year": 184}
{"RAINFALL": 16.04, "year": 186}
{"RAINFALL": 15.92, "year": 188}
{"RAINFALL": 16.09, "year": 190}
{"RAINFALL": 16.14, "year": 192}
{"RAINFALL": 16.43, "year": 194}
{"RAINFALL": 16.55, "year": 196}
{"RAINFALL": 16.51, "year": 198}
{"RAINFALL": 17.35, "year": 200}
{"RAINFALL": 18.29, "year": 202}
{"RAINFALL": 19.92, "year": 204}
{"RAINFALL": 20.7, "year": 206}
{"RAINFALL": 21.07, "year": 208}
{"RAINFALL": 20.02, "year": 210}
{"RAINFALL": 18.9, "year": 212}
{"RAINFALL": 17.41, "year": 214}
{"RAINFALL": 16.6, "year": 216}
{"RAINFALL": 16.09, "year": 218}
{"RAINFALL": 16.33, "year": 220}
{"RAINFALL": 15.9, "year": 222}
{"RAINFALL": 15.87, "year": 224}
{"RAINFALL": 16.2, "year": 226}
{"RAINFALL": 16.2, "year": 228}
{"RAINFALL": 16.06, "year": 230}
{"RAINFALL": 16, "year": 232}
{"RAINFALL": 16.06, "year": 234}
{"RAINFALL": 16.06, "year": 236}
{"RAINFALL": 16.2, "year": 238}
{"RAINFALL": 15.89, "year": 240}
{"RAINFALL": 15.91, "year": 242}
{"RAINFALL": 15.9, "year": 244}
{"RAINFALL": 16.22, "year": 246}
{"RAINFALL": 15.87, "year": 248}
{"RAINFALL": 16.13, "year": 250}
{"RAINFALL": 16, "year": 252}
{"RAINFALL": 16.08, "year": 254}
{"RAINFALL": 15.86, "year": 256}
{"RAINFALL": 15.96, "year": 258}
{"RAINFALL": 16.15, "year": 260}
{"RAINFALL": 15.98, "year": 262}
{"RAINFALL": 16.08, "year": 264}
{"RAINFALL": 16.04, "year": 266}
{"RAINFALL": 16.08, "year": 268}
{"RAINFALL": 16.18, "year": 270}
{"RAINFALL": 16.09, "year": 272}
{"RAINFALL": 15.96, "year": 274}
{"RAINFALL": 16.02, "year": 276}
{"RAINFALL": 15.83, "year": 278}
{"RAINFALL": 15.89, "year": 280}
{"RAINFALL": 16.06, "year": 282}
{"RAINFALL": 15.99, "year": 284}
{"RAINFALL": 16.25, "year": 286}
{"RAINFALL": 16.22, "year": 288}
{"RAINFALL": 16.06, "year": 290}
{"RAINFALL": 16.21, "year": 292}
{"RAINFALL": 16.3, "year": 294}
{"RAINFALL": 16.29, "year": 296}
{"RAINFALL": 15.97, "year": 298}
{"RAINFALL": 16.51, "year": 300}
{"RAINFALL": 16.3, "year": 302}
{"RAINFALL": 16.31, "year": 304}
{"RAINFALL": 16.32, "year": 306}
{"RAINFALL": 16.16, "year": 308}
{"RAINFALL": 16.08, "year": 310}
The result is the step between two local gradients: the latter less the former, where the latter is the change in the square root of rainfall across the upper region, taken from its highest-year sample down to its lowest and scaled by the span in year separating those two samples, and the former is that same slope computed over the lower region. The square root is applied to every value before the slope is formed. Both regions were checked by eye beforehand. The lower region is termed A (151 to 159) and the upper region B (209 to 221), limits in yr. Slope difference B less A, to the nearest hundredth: -0.04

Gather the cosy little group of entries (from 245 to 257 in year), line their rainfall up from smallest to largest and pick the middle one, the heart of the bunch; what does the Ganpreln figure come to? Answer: 16.0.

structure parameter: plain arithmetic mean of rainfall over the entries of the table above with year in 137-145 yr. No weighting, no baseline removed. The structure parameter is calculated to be 18.9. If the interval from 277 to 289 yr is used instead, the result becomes 16.0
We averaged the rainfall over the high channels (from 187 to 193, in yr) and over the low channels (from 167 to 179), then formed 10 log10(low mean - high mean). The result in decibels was -14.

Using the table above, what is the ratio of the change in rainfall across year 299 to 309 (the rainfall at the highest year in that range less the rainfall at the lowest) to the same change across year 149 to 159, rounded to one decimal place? 1.9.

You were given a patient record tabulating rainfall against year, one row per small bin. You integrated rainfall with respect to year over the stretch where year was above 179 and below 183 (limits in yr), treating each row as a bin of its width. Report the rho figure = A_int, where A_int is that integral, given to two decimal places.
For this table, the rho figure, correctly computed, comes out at 64.54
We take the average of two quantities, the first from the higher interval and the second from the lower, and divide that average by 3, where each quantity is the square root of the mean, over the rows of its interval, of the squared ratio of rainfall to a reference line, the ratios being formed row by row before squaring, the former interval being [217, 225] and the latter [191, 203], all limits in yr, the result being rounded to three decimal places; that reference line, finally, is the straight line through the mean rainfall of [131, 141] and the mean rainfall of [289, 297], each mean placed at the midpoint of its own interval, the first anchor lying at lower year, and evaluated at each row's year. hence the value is 0.318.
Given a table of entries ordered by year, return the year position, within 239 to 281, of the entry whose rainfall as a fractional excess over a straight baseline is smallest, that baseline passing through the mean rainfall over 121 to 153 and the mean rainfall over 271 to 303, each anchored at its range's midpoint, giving 240 yr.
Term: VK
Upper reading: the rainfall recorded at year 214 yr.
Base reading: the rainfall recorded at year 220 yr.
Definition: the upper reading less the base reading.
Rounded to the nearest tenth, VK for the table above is 1.1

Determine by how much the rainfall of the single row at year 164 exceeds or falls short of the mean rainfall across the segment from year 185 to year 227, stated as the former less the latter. -1.4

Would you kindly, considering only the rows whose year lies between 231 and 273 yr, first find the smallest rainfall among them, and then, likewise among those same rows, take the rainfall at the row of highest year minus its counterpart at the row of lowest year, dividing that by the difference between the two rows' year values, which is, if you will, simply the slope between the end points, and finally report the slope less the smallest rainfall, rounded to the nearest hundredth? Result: -15.86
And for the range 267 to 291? -15.83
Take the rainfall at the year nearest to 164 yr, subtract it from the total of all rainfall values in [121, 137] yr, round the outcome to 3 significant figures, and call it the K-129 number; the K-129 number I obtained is 111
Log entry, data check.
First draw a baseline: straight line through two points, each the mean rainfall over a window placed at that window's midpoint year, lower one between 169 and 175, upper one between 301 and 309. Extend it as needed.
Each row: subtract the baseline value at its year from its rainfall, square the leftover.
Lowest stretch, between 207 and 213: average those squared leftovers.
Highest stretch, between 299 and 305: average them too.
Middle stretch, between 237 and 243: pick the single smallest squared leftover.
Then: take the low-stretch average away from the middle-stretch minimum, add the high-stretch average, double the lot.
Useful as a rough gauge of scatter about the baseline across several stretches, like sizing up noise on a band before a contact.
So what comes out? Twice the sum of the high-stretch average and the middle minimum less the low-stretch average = -33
